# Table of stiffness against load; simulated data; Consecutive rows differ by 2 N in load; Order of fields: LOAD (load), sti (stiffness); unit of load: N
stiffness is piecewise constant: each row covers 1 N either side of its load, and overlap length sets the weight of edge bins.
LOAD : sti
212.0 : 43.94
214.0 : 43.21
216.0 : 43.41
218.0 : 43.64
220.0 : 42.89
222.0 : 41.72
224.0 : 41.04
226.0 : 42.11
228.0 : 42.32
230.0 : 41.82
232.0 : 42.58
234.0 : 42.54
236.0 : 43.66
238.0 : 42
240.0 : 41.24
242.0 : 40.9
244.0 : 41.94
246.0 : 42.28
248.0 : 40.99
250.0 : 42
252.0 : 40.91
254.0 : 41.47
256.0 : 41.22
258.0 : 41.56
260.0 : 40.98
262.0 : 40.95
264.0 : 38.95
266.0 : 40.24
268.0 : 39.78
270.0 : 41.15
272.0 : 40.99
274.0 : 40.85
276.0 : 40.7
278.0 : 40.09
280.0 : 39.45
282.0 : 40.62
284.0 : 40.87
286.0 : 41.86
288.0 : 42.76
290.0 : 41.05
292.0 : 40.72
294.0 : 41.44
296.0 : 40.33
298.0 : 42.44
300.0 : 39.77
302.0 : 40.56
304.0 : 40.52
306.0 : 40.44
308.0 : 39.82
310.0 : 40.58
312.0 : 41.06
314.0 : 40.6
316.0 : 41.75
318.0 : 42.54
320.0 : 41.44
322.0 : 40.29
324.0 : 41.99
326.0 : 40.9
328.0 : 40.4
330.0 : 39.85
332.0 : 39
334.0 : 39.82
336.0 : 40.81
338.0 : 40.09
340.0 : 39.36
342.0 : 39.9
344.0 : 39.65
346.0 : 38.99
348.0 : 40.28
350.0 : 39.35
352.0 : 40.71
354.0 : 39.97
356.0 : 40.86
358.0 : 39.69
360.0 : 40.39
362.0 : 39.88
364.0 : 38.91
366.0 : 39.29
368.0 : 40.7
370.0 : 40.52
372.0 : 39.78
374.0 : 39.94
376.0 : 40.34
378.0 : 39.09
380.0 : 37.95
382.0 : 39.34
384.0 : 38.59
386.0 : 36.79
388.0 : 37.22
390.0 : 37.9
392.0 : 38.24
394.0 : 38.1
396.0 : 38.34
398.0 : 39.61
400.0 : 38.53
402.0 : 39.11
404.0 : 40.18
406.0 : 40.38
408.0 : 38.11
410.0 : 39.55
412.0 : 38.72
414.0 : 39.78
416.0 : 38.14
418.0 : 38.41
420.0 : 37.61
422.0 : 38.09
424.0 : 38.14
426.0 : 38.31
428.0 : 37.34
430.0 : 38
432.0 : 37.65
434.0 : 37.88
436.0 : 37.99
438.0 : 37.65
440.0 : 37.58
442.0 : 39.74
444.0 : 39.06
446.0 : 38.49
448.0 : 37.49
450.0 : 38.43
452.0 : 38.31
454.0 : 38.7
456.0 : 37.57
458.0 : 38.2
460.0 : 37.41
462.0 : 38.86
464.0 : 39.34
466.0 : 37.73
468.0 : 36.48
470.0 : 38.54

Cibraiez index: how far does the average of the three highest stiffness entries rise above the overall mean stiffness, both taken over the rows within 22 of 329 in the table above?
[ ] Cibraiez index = 1.7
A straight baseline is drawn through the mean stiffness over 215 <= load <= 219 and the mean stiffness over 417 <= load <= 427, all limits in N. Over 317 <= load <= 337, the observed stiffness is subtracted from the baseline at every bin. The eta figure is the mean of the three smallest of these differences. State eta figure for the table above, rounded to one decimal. -1.2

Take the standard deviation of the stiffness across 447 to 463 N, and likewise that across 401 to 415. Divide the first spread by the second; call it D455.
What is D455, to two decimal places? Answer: 0.70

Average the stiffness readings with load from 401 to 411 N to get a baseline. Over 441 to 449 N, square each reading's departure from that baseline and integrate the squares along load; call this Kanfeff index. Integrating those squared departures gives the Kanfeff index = 10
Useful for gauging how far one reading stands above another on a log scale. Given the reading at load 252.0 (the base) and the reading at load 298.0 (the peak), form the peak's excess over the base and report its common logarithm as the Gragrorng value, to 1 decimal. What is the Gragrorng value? 0.2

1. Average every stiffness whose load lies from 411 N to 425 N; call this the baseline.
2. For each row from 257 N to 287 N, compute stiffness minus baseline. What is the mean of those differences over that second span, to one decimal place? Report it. 2.2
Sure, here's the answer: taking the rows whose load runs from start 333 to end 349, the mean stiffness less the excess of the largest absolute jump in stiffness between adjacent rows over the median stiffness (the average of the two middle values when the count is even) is 78.4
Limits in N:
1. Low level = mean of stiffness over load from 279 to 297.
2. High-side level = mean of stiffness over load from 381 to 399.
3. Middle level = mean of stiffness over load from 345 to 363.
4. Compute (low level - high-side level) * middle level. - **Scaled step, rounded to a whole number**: 111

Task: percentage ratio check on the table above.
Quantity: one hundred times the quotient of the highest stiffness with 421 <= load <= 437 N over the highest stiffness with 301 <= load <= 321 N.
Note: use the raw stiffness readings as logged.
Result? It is 90.1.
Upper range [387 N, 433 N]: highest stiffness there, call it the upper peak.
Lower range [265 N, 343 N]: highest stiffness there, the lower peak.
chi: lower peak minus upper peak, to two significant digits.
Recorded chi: 2.4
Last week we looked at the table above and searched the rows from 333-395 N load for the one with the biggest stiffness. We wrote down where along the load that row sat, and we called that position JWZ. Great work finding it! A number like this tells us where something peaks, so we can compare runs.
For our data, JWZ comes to 356.0 N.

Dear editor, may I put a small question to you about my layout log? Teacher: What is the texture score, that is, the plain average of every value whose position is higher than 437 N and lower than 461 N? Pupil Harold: 38.2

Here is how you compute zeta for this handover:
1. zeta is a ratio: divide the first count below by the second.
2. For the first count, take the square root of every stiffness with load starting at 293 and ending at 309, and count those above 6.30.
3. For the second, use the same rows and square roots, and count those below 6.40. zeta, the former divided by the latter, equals 1.33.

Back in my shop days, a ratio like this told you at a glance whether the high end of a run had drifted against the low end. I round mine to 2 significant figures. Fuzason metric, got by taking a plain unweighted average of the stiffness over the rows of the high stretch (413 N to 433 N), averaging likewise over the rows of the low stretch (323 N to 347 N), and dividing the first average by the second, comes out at 0.95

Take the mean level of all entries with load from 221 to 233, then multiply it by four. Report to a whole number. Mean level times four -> 168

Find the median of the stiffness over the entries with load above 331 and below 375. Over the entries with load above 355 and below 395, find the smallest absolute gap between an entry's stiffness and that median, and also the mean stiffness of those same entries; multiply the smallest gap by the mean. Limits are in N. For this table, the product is 0.4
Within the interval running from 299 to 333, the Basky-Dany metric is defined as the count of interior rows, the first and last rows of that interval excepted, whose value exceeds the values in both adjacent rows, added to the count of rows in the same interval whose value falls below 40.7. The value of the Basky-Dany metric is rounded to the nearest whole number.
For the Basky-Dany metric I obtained 15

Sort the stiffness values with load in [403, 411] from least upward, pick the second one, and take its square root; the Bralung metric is 6.29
